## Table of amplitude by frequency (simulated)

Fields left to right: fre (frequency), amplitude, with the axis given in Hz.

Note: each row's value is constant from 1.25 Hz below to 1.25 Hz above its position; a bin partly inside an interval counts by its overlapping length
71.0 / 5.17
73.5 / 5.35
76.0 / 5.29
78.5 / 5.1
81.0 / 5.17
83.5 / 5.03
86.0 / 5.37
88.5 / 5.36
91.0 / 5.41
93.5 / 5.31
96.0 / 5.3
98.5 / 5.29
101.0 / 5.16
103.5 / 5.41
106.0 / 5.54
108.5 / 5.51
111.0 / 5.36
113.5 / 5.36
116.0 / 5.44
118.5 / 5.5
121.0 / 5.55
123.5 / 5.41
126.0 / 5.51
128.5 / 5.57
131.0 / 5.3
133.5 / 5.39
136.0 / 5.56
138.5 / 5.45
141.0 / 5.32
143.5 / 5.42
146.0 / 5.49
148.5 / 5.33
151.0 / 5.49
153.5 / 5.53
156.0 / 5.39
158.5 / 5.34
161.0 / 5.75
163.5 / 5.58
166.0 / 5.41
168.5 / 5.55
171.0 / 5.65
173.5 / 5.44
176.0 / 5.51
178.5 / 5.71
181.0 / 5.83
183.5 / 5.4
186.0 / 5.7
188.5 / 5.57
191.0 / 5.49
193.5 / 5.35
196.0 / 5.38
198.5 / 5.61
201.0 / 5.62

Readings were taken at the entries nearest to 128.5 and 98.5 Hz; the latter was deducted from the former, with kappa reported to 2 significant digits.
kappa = 0.28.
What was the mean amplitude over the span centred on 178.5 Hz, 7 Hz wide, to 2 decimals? 5.68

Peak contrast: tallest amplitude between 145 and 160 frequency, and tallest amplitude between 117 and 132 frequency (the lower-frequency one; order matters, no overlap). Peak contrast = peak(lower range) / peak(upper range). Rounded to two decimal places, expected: 1.01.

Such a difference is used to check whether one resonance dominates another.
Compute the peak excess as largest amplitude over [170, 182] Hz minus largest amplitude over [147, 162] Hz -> 0.08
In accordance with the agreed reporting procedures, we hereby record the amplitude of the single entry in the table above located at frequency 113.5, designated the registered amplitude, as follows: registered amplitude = 5.36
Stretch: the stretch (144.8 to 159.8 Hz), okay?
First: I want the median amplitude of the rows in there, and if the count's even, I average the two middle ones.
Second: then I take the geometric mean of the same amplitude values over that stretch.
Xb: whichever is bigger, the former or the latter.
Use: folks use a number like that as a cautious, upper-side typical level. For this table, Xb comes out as 5.44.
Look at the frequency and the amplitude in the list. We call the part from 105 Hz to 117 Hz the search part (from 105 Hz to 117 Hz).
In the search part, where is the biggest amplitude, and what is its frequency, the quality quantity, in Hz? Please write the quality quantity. 106.0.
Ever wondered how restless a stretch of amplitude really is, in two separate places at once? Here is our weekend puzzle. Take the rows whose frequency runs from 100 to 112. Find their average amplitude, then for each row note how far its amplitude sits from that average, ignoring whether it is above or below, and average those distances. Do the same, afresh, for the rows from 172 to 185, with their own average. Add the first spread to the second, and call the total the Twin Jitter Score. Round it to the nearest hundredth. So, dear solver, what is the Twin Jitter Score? 0.26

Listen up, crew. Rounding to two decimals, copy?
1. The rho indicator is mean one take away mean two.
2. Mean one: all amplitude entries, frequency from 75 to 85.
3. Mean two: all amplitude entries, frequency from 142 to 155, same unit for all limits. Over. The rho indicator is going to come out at -0.30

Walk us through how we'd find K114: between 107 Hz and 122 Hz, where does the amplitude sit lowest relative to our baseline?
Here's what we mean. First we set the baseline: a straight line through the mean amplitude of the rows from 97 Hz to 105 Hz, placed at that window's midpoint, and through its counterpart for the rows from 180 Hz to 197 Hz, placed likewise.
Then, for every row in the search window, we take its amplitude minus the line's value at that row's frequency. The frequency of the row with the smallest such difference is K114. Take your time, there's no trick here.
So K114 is 113.5 Hz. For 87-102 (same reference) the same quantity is 101.0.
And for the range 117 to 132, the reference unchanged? 131.0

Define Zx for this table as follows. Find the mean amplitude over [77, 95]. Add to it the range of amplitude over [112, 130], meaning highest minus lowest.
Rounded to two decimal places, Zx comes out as 5.46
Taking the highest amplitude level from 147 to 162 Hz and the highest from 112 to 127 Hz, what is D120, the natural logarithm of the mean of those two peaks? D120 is 1.73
